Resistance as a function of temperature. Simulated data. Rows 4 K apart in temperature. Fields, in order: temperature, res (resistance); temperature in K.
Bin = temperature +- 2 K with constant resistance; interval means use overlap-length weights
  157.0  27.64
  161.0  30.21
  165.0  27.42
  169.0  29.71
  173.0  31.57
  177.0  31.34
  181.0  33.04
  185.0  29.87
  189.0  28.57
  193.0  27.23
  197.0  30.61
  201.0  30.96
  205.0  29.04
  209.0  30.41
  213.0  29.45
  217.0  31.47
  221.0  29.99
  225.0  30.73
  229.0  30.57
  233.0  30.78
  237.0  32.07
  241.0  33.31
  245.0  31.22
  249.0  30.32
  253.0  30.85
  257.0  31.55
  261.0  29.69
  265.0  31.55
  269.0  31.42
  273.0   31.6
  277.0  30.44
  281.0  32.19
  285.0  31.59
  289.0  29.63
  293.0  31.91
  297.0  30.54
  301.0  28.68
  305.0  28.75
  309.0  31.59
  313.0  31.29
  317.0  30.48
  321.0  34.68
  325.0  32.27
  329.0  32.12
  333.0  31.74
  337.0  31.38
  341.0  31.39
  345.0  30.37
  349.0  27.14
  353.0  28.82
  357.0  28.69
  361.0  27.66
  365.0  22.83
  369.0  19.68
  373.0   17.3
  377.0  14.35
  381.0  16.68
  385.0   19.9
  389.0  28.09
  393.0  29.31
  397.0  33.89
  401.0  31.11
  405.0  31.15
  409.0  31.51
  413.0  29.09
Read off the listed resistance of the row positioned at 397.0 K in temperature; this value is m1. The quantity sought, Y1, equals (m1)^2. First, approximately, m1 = 33.89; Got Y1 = 1149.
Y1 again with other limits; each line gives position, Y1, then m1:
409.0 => 993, 31.51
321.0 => 1203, 34.68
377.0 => 206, 14.35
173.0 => 997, 31.57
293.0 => 1018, 31.91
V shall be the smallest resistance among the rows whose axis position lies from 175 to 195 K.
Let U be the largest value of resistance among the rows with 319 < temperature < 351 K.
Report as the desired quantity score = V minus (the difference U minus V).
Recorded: 19.8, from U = 34.68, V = 27.23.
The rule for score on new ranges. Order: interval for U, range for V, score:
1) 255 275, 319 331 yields 32.6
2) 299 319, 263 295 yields 27.7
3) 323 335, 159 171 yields 22.6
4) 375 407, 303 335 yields 23.6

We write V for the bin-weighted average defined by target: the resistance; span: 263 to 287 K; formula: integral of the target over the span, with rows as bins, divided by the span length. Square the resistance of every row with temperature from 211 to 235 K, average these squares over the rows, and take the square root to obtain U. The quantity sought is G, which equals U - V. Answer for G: -1.0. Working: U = 30.5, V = 31.5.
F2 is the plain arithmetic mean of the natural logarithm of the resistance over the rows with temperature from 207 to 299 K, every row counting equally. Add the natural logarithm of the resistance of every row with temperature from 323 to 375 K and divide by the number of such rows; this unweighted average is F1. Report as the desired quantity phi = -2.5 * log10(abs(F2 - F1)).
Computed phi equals 2.2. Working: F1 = 3.31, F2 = 3.43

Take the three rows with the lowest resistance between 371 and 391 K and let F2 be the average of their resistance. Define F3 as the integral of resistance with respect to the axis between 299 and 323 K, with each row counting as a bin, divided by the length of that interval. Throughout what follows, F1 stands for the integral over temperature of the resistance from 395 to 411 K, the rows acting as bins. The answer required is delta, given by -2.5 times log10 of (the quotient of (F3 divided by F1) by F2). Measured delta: 6.1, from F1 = 511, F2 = 16.1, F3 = 31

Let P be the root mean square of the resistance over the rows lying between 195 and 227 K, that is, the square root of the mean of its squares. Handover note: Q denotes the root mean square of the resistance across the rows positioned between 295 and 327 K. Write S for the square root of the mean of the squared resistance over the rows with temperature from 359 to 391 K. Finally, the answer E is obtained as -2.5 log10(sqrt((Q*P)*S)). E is -5.38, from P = 30.3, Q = 31.1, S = 21.3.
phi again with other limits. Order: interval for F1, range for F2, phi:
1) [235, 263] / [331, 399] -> 1.6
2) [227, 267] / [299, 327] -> 5.9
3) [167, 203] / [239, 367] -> 5.5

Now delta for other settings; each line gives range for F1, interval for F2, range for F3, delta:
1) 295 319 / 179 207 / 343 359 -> 7.1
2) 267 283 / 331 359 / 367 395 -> 7.1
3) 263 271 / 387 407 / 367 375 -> 6.5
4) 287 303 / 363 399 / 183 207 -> 6.1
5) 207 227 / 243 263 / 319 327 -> 6.9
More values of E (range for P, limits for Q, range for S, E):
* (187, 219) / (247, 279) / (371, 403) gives -5.45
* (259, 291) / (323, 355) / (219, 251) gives -5.59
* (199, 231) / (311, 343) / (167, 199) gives -5.58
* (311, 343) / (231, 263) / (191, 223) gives -5.59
